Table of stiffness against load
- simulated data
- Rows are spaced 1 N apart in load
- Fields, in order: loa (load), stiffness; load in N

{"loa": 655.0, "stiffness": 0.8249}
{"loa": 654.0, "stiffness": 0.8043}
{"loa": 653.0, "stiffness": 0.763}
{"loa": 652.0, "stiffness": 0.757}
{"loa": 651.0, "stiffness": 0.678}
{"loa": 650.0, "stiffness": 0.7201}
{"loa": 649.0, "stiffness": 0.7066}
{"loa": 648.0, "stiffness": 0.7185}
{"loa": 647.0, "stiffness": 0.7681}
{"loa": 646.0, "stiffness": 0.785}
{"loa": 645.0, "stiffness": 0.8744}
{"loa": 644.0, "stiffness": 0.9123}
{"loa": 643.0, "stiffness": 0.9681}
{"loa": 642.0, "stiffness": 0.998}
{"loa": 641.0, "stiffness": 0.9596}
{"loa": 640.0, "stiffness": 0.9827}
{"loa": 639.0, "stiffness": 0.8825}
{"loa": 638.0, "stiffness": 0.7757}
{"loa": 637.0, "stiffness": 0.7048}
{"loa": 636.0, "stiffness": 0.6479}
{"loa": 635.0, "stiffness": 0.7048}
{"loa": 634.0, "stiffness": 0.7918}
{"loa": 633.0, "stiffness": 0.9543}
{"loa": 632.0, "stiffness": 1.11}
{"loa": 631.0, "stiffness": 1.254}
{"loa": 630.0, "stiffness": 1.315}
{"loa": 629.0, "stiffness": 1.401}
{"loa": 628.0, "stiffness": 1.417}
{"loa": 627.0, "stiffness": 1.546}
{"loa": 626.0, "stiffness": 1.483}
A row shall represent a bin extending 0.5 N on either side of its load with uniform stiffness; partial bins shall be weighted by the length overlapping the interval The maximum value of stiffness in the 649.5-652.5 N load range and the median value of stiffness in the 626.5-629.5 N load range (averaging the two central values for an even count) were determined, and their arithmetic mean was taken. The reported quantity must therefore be 1.09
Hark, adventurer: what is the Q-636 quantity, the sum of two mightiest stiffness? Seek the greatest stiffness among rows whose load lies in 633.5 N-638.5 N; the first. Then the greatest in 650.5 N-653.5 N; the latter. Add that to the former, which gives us 1.6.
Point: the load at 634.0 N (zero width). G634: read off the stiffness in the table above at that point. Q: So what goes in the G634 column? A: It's 0.7918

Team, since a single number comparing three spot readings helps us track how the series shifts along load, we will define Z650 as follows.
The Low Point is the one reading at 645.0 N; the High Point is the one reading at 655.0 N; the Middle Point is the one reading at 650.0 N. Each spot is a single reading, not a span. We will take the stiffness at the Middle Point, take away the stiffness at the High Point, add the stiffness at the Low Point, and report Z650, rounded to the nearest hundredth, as 0.77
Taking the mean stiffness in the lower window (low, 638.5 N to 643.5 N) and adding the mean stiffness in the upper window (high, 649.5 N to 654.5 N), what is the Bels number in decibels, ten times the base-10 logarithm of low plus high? 2.3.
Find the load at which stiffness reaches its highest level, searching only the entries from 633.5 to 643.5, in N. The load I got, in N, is 642.0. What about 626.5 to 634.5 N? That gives 627.0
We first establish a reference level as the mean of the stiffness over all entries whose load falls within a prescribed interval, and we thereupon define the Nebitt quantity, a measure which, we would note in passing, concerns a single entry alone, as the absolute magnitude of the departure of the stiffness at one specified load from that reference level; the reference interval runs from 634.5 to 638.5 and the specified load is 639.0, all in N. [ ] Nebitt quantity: 0.17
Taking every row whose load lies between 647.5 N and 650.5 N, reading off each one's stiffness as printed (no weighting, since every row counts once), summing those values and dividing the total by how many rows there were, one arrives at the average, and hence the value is 0.72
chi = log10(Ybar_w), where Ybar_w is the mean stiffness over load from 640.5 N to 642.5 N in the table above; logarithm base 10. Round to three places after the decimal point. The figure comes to -0.009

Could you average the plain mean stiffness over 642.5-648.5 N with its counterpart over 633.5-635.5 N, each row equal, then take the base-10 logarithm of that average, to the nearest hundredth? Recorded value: -0.10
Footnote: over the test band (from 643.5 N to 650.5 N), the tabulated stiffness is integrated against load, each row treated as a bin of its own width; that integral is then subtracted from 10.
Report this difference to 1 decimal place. 4.5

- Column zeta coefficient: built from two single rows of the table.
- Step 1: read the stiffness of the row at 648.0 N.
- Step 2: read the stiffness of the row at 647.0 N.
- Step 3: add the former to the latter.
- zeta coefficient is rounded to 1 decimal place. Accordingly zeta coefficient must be 1.5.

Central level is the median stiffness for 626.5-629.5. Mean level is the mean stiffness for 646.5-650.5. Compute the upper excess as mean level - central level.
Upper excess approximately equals -0.7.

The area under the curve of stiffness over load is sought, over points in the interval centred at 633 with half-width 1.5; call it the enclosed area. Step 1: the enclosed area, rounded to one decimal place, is 2.9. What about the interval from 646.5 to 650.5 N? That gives 2.9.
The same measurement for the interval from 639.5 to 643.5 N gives 3.9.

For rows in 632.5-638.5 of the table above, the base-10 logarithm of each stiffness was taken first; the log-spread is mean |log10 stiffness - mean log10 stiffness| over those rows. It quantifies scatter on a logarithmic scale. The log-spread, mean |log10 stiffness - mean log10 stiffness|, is 0.043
